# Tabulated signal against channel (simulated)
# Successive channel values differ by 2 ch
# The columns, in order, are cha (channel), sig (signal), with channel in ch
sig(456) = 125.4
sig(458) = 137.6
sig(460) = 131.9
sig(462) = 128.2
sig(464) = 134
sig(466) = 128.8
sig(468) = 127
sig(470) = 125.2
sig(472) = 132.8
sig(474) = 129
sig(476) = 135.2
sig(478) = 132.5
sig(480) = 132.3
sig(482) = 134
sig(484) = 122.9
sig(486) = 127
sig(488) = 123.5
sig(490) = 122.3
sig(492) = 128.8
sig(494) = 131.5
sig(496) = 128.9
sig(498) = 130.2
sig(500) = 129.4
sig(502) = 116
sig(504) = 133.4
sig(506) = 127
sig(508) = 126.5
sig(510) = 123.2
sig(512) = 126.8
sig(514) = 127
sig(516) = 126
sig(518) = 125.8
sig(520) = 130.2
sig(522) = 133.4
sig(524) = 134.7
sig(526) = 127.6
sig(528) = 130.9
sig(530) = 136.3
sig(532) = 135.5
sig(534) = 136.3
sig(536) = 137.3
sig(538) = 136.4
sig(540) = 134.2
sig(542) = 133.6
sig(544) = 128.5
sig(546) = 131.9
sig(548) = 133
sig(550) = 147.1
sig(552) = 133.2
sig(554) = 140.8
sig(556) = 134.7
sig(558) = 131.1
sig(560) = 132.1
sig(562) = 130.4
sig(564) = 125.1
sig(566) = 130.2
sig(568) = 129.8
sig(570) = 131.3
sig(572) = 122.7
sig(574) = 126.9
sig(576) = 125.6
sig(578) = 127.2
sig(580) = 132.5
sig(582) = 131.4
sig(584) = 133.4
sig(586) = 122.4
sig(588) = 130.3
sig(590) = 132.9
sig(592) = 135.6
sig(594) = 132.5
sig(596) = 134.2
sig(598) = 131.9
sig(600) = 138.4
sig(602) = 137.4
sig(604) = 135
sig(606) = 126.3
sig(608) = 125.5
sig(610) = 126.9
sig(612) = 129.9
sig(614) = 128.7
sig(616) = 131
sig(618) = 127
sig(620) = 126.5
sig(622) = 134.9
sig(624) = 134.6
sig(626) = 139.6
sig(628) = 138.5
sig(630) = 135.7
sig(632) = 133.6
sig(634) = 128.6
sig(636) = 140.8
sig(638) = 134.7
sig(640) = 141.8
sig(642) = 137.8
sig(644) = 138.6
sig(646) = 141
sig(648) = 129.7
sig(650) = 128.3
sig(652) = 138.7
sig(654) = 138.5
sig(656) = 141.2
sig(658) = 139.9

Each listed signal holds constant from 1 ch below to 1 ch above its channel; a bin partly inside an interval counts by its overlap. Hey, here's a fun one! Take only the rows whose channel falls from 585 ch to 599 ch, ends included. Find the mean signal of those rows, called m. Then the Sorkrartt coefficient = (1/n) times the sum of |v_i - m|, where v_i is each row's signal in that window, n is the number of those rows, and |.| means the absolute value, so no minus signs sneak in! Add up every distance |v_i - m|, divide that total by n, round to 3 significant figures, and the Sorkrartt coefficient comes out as 2.89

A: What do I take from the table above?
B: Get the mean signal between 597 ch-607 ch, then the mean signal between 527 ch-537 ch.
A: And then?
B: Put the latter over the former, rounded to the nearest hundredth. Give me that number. 1.01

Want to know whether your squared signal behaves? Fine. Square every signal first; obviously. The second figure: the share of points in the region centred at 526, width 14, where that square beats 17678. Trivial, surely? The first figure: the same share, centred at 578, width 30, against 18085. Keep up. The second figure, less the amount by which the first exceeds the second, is 1.1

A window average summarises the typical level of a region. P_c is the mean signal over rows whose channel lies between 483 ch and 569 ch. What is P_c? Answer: 130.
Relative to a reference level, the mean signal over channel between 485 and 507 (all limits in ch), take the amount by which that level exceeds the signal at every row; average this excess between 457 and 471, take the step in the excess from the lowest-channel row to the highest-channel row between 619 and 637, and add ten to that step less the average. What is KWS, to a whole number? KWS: -1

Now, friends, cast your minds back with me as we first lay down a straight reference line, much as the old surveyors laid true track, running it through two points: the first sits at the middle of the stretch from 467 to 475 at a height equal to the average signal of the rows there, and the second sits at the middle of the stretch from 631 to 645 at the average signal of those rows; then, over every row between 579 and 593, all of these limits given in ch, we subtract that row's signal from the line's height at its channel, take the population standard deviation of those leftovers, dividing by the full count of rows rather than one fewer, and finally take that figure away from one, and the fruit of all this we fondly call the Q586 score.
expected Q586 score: -2.9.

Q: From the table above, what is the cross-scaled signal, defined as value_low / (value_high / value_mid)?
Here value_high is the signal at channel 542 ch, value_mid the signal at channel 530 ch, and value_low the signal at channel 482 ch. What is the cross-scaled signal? 137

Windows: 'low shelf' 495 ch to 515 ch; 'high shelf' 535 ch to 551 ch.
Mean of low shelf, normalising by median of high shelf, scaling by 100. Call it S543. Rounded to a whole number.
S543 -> 95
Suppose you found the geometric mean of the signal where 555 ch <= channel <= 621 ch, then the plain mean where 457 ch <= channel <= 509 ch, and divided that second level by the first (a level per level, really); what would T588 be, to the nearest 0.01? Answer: 0.99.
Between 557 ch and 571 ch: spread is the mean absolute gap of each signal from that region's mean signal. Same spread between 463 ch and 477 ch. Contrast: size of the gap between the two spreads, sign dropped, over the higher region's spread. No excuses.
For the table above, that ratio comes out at 1.2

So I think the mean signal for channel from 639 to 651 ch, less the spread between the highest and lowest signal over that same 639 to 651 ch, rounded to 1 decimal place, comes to 122.7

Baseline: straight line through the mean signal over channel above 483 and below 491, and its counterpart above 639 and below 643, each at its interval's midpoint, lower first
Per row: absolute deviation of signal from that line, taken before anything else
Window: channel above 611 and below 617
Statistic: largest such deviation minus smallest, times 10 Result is 21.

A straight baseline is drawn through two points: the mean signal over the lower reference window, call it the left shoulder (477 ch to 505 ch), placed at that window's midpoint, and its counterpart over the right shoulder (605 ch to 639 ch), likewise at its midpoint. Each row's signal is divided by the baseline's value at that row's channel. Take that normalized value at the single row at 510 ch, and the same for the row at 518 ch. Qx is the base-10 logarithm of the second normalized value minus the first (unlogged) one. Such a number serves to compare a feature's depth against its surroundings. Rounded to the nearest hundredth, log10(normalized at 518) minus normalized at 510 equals -0.97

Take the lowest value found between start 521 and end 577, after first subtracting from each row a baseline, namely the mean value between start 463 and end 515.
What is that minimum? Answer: -6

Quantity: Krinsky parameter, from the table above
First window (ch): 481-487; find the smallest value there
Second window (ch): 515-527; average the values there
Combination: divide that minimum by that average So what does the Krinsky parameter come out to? 0.948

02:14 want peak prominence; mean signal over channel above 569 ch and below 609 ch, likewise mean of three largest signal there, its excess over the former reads 6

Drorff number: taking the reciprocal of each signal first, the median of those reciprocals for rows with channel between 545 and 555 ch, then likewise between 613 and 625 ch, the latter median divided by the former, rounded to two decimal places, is 1.03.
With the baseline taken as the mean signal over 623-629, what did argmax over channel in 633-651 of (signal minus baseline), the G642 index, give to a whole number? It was 640 ch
